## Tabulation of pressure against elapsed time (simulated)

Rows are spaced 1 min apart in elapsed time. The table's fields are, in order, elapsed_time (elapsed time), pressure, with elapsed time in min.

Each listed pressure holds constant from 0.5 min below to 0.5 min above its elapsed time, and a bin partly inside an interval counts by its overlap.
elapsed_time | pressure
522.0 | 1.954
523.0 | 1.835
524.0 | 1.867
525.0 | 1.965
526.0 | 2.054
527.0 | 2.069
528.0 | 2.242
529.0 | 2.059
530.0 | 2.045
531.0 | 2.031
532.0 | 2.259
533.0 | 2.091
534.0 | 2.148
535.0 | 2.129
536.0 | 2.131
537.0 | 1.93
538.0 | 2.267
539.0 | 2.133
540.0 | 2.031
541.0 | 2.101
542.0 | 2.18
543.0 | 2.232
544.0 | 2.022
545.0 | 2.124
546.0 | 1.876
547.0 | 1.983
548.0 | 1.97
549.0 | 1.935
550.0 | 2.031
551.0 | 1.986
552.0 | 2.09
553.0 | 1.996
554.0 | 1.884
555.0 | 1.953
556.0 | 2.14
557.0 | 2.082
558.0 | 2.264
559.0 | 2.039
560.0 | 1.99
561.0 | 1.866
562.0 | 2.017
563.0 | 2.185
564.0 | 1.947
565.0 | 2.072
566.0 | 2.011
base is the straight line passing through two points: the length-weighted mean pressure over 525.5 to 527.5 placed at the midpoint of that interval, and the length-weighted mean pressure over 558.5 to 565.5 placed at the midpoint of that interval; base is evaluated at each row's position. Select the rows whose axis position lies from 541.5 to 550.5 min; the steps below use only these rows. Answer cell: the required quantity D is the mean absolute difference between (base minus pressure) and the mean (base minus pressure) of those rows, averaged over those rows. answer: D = 0.091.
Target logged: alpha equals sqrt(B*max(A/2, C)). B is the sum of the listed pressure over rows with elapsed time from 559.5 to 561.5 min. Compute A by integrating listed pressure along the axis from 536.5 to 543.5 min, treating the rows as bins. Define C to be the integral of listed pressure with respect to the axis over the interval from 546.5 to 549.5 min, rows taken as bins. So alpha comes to 5.4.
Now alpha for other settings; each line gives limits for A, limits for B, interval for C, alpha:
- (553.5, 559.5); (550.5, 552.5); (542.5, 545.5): 5.1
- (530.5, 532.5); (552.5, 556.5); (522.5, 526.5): 7.8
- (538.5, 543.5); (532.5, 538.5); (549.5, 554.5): 11.3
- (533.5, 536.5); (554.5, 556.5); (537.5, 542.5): 6.6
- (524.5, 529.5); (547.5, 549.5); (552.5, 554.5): 4.5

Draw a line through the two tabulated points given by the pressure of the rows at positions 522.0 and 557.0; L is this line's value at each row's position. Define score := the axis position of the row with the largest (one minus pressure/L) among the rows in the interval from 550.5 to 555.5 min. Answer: 554.0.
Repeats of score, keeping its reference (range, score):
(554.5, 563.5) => 561.0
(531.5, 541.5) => 537.0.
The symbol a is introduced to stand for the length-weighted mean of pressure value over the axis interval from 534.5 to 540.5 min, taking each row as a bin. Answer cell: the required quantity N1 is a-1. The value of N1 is 1.10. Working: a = 2.10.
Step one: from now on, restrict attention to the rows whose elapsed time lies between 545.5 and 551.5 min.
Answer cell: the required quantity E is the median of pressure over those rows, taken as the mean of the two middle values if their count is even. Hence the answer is 1.98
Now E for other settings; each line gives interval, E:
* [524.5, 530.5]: 2.06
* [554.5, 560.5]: 2.06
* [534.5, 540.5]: 2.13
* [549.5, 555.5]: 1.99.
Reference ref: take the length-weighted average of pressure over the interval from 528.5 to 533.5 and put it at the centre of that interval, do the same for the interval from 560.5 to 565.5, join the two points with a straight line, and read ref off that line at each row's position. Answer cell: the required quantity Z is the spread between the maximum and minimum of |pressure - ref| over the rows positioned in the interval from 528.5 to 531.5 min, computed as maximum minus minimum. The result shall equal 0.023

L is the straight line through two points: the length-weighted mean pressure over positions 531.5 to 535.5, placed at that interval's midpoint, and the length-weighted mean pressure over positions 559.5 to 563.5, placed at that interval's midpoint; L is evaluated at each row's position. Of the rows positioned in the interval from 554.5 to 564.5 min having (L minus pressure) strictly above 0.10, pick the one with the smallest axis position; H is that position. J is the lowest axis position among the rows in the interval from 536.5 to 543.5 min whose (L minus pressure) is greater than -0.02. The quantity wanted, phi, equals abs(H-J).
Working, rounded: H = 561.0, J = 537.0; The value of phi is 24 min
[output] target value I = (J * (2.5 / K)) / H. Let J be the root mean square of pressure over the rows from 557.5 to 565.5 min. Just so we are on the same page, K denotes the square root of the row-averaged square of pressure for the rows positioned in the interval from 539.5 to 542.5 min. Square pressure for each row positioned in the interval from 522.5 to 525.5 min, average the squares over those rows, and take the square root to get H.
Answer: 1.29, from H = 1.89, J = 2.05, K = 2.10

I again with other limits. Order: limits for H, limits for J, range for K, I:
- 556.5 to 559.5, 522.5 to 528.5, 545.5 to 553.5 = 1.19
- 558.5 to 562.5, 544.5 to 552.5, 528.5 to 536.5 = 1.20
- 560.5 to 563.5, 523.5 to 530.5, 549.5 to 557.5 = 1.25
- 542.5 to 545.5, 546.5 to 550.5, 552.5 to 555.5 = 1.20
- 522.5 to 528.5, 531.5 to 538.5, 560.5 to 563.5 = 1.31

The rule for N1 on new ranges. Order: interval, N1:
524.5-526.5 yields 1.01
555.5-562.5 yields 1.06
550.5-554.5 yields 0.99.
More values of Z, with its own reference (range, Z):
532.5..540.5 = 0.186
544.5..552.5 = 0.165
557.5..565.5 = 0.231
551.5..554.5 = 0.111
